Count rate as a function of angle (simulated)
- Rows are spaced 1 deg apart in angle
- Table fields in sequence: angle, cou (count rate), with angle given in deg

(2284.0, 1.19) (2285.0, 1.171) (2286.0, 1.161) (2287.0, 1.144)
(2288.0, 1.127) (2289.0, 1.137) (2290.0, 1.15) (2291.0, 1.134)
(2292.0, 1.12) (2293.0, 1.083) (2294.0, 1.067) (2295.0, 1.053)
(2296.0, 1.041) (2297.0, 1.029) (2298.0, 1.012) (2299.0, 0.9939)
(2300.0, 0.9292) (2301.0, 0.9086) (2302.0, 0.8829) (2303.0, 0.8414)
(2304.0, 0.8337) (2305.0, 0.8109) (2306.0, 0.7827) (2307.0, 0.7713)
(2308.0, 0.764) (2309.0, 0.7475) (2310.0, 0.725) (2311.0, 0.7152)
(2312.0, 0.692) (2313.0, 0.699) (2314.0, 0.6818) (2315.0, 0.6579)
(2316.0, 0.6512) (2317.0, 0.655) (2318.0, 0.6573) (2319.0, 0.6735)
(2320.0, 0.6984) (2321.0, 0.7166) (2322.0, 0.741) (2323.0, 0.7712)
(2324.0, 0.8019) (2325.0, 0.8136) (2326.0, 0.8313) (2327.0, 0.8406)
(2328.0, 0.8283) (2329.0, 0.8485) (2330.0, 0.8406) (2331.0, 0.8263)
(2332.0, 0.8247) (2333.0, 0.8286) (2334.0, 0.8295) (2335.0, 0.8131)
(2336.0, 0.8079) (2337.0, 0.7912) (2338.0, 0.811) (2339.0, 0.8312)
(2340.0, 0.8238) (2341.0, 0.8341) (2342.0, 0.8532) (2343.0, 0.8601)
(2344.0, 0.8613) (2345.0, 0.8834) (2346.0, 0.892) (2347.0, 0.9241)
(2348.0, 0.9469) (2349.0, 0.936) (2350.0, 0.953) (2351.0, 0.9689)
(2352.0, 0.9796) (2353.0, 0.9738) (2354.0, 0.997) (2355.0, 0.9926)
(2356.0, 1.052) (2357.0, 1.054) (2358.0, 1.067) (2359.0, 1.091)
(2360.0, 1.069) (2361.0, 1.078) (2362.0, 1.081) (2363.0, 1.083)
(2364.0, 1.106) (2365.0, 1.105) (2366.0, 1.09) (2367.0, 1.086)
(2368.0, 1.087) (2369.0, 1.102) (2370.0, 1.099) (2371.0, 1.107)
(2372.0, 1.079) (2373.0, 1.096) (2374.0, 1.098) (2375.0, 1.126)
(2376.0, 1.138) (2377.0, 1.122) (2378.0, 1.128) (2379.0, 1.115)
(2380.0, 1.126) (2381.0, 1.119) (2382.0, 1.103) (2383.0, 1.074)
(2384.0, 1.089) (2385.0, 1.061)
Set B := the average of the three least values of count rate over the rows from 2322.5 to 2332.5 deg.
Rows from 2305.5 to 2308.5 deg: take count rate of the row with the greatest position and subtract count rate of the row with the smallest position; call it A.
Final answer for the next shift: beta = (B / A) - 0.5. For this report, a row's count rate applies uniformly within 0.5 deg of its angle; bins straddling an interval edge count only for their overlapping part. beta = -43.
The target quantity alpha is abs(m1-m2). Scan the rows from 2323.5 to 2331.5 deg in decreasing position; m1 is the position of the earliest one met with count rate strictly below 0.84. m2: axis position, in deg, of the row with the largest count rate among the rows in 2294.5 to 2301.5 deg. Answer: 36 deg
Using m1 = 2331.0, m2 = 2295.0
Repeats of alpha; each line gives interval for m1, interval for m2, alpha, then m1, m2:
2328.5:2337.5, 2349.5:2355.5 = 17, 2337.0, 2354.0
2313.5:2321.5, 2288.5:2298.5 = 31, 2321.0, 2290.0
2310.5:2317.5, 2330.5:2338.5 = 17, 2317.0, 2334.0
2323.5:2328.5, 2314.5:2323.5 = 5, 2328.0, 2323.0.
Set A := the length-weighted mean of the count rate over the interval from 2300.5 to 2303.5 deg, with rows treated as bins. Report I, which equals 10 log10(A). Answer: -0.57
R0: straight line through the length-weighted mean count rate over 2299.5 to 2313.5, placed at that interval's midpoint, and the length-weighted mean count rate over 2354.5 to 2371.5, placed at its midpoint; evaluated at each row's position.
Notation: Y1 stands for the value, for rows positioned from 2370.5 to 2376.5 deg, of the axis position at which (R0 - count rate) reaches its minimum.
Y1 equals 2376.0 deg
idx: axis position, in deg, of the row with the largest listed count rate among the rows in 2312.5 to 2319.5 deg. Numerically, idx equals 2313.0 deg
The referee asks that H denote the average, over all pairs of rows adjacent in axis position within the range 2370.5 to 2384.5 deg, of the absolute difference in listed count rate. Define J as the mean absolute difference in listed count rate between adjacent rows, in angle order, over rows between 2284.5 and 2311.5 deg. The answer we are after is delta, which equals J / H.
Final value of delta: 1.3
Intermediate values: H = 0.0154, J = 0.019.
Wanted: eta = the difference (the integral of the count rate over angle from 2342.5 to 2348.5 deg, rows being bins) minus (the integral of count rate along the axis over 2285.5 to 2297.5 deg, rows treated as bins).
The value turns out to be -8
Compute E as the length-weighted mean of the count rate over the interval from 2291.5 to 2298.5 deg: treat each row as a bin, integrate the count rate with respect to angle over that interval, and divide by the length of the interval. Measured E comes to 1.06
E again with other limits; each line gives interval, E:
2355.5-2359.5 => 1.07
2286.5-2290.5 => 1.14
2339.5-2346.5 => 0.86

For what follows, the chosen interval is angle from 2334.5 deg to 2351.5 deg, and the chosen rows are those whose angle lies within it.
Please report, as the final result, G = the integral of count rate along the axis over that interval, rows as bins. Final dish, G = 15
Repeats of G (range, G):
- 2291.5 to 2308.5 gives 16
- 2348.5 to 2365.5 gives 18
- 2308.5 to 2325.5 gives 12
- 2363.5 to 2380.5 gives 19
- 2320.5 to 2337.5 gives 14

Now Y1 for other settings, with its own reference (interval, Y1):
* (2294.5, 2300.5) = 2295.0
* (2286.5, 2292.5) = 2287.0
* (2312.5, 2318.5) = 2313.0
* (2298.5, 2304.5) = 2299.0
